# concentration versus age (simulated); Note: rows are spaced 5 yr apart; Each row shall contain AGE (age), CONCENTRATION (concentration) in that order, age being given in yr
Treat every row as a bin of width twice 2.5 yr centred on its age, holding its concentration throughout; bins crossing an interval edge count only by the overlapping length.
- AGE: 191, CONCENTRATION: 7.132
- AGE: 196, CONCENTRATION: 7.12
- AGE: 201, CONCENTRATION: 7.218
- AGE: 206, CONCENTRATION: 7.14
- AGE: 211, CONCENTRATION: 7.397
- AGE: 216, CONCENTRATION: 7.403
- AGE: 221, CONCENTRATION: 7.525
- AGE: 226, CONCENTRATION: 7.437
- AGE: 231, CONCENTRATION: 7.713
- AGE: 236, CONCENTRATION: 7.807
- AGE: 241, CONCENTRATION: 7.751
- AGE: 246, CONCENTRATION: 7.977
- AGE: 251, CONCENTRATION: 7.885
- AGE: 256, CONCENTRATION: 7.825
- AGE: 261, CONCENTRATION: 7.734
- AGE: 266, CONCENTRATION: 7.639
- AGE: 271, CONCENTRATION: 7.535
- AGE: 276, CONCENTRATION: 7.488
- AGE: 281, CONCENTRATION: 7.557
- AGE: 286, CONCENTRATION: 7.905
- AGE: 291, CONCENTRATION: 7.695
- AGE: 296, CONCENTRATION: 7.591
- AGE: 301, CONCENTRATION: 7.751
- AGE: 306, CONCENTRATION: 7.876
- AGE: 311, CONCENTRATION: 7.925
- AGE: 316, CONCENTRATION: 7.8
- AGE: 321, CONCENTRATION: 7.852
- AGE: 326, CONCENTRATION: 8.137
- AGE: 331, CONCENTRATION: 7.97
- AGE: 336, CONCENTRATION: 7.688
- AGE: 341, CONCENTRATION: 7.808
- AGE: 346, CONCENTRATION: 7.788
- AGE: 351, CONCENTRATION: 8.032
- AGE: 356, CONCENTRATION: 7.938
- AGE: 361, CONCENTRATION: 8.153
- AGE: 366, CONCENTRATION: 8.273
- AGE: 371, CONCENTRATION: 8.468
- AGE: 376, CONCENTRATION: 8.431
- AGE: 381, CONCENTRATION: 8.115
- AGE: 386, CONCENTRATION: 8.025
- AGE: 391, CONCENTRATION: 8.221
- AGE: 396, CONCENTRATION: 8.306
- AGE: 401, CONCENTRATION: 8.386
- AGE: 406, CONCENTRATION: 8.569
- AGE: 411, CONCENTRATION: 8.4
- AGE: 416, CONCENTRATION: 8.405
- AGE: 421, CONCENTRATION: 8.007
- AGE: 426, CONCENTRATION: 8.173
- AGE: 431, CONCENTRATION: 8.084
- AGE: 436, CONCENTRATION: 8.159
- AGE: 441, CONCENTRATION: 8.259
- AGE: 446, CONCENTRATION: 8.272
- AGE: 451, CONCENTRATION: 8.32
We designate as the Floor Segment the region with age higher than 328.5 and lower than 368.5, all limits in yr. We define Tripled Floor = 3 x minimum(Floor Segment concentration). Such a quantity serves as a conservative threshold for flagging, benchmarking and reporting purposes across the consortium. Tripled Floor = 23.1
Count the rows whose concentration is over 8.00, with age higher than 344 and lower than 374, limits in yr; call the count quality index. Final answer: 4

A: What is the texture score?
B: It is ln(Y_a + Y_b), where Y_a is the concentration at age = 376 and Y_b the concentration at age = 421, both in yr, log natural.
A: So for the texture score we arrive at 2.80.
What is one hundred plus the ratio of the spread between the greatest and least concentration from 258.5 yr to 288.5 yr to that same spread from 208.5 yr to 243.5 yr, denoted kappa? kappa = 101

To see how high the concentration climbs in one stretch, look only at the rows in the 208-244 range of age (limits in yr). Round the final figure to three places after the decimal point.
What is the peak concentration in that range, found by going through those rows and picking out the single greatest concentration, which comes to 7.807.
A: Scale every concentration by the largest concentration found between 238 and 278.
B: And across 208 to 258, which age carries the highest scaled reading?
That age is 246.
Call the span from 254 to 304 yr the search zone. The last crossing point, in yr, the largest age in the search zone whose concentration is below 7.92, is 301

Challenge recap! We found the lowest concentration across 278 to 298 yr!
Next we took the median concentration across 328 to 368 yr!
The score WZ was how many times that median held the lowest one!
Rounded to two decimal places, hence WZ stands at 1.05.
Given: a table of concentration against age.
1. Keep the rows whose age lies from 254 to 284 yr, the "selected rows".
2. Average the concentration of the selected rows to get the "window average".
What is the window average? 7.63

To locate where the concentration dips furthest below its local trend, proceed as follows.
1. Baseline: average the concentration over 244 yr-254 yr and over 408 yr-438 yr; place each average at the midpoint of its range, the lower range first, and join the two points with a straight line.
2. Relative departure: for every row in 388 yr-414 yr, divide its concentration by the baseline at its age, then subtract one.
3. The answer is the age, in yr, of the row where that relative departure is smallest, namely 391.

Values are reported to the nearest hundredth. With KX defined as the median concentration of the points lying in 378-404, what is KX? 8.22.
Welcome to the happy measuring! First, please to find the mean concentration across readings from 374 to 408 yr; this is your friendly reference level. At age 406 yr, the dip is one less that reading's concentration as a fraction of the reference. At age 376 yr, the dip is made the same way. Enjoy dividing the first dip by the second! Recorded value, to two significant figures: 2.0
